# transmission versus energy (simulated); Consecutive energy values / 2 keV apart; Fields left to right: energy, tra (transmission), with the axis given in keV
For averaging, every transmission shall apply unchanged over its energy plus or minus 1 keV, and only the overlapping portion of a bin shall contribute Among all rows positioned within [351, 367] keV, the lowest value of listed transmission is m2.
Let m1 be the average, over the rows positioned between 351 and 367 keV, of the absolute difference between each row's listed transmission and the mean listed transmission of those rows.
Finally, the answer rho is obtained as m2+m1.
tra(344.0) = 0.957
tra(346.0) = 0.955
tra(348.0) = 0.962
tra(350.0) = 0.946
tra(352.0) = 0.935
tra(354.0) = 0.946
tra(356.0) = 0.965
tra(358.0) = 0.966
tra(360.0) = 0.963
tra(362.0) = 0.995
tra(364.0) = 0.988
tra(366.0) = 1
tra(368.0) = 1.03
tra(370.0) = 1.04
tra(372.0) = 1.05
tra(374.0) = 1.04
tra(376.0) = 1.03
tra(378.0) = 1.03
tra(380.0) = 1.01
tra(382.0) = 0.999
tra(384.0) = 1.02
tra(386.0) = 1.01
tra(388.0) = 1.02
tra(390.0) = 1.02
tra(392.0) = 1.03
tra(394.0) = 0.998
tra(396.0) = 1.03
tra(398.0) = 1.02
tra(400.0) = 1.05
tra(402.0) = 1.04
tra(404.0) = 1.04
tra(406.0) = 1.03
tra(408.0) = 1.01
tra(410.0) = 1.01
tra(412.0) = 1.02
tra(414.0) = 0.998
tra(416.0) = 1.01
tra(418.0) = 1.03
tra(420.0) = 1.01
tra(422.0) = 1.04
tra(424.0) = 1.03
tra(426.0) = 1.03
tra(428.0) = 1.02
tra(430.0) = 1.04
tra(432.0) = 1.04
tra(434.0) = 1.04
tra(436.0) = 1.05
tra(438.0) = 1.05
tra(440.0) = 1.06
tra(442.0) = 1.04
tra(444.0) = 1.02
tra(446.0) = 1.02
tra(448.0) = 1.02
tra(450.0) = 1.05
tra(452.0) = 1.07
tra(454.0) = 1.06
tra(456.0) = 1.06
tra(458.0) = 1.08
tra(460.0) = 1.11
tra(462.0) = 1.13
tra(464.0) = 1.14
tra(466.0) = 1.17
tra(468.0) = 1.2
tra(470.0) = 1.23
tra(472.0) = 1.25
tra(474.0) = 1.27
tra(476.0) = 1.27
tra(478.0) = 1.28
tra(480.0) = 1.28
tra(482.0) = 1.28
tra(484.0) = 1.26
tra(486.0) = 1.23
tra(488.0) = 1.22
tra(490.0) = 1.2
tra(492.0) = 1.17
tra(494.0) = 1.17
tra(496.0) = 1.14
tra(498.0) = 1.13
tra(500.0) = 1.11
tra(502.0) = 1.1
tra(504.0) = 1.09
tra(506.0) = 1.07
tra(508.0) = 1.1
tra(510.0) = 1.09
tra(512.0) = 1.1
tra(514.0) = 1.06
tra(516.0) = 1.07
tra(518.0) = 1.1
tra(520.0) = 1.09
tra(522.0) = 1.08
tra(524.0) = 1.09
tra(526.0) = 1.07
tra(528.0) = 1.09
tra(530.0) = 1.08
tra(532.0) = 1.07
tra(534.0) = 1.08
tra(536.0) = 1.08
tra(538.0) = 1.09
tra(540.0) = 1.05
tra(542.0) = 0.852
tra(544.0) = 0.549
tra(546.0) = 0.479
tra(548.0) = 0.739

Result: 0.95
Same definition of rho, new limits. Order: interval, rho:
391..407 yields 1.01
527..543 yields 0.90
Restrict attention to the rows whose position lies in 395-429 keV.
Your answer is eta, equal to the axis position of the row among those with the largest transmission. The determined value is 400.0 keV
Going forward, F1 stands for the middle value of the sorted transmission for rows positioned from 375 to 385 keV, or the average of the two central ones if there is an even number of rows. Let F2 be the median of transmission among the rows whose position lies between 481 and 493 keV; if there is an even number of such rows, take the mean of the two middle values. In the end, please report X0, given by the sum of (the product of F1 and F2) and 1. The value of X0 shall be 2.25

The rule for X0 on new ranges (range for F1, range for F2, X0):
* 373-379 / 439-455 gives 2.08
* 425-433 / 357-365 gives 2.01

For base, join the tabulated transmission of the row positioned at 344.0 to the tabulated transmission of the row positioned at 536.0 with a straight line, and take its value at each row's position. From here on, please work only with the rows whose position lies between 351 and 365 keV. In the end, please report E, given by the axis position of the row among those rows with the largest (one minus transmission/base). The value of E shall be 352.0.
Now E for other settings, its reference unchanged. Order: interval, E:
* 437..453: 448.0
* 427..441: 428.0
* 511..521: 514.0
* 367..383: 382.0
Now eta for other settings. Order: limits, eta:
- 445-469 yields 468.0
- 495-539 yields 496.0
